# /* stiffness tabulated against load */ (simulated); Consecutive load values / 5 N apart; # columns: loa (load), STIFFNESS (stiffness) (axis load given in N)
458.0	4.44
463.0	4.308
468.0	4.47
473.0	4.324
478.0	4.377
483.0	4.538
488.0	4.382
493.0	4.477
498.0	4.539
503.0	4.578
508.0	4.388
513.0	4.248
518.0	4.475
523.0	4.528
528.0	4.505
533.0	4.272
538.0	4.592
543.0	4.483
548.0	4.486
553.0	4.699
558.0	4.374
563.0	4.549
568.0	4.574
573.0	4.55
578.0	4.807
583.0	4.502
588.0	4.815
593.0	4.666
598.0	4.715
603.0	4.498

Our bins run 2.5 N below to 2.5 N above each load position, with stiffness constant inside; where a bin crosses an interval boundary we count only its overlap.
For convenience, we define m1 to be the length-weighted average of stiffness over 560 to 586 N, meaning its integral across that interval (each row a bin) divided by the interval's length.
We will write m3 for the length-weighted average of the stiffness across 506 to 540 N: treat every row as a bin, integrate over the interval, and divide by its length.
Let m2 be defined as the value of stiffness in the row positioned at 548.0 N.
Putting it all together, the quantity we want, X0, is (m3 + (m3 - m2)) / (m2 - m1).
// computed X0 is -40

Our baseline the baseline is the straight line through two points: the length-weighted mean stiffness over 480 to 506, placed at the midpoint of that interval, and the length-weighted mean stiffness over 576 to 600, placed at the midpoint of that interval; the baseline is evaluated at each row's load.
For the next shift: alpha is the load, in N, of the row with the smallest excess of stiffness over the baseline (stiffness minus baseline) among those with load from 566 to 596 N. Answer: 583.0 N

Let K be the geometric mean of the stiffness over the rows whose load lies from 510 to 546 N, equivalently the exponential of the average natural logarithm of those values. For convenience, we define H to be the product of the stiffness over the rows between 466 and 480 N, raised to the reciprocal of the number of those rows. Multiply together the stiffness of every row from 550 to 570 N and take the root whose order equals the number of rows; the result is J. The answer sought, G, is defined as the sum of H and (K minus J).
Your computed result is 4.28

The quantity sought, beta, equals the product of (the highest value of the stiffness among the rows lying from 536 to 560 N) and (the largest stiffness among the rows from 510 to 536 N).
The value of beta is 21.3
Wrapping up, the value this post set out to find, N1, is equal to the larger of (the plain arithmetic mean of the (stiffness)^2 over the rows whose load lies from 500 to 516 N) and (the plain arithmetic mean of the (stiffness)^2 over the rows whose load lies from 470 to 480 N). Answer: 19.4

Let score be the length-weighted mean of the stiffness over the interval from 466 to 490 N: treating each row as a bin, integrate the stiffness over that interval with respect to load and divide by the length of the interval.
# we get 4.42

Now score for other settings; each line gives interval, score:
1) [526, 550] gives 4.47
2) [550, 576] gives 4.55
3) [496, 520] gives 4.44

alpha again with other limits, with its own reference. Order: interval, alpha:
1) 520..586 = 533.0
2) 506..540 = 533.0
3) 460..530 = 513.0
